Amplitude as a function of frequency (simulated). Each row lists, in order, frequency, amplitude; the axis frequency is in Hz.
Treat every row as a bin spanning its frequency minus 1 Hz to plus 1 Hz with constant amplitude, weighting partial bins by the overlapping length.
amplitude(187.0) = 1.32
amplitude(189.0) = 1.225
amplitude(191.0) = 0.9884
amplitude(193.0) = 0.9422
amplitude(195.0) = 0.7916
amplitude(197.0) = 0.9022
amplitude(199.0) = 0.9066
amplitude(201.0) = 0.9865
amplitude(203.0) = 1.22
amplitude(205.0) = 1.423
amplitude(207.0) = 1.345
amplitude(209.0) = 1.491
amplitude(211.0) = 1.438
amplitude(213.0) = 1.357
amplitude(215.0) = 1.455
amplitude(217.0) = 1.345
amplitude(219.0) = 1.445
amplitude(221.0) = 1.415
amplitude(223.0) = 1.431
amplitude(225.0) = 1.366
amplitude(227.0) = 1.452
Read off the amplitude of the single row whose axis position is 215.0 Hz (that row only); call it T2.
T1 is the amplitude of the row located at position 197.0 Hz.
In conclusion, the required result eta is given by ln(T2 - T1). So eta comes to -0.6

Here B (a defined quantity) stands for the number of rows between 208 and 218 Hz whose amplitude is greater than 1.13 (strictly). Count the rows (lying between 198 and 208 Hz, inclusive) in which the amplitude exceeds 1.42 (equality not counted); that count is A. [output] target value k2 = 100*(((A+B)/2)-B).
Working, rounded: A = 1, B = 5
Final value -200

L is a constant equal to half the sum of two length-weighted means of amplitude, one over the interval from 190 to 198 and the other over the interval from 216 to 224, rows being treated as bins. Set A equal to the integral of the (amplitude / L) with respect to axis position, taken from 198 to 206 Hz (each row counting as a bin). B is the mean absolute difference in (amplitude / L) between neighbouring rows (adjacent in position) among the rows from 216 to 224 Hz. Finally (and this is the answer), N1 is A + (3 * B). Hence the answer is 8.0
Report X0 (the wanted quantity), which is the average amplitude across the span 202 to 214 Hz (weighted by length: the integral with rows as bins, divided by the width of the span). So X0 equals 1.38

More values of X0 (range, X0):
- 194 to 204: 0.96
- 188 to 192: 1.11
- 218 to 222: 1.43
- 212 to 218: 1.39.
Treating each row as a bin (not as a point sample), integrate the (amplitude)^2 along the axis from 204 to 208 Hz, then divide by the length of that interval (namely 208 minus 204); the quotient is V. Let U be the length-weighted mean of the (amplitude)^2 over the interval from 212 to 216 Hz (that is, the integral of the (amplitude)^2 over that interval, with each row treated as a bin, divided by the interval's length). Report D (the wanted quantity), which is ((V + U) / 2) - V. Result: 0.03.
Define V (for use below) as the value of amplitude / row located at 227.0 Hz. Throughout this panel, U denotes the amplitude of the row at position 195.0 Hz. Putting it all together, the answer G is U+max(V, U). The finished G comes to 2.24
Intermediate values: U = 0.7916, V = 1.452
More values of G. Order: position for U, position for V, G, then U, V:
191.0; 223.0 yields 2.42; 0.9884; 1.431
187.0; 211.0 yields 2.76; 1.32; 1.438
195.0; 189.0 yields 2.02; 0.7916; 1.225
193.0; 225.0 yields 2.31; 0.9422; 1.366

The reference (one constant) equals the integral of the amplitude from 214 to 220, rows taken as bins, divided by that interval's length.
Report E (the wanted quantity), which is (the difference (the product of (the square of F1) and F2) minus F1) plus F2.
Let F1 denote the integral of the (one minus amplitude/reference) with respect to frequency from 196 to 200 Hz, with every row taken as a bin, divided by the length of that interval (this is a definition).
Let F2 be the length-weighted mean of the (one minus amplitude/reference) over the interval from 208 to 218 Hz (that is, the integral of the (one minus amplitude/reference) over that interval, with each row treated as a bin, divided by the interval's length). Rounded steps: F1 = 0.36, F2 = -0.002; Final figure -0.36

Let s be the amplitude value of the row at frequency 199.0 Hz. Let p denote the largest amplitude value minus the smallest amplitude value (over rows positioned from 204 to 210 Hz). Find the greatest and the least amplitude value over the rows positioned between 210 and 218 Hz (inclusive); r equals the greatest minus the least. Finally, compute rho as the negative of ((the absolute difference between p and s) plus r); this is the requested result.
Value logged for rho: -0.87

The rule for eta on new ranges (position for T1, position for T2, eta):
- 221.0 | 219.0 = -3.5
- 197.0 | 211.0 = -0.6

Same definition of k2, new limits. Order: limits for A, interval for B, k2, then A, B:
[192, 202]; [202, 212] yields -250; 0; 5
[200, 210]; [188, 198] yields 50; 2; 1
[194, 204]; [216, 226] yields -250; 0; 5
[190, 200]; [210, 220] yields -250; 0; 5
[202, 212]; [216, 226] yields -100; 3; 5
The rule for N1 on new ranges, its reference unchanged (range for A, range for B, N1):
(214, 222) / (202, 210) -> 10.1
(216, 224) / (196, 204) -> 10.0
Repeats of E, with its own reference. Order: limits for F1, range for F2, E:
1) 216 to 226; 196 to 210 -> 0.15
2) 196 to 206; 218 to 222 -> -0.24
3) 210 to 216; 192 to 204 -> 0.32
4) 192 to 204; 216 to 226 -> -0.31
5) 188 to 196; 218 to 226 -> -0.30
